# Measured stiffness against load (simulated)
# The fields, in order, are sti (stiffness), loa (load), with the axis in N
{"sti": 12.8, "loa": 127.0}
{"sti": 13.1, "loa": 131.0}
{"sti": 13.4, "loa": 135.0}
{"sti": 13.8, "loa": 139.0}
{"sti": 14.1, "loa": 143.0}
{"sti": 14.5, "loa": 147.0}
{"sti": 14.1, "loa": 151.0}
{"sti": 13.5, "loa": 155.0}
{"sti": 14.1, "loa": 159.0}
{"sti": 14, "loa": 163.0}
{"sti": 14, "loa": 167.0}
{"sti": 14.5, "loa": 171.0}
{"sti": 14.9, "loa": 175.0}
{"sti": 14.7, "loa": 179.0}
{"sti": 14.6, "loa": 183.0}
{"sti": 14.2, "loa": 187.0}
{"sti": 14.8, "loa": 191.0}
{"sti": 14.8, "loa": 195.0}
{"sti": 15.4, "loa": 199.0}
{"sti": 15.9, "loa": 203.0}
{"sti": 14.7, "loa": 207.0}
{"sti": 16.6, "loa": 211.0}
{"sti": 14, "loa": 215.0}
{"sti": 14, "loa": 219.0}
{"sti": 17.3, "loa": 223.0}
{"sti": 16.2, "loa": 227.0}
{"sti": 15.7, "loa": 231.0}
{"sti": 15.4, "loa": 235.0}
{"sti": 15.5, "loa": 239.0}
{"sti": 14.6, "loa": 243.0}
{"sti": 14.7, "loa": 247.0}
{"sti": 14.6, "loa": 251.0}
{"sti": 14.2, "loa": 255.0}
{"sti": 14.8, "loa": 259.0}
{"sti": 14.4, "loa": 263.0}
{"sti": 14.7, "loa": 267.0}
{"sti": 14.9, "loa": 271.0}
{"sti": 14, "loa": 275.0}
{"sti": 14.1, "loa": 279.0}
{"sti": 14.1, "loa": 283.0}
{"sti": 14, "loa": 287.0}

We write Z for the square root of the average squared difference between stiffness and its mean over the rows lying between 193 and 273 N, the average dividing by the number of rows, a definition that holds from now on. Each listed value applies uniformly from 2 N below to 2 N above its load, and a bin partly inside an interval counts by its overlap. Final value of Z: 0.85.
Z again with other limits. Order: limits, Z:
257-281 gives 0.34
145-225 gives 0.92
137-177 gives 0.37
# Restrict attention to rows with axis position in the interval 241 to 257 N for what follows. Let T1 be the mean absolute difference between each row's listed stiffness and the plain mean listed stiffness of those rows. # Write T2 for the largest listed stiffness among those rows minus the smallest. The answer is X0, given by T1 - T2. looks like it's -0.3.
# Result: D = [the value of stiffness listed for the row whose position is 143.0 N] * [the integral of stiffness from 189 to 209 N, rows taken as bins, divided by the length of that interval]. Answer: 213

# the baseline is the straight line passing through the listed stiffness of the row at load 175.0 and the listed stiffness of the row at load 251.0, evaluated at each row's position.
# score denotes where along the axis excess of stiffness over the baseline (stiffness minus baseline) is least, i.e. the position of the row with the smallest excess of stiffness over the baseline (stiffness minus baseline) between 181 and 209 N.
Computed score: 187.0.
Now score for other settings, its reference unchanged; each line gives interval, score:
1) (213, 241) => 215.0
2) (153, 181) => 155.0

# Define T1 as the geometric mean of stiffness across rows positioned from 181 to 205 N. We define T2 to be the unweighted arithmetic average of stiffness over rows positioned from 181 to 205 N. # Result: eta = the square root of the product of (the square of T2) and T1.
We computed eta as 57.8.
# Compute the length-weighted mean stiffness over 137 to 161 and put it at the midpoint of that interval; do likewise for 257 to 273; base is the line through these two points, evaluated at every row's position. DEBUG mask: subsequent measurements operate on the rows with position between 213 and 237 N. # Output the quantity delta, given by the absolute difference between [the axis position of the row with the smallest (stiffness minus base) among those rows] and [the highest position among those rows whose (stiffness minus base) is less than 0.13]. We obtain 0 N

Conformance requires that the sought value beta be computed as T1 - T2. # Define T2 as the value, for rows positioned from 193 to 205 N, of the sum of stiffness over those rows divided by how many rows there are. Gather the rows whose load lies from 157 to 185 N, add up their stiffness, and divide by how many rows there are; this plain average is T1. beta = -1.0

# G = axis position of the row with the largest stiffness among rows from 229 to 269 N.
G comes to 231.0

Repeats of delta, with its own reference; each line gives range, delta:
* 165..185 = 0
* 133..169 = 12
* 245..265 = 8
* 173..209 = 0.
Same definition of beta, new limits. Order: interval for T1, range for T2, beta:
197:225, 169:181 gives 0.7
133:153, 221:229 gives -2.8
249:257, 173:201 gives -0.4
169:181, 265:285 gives 0.3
